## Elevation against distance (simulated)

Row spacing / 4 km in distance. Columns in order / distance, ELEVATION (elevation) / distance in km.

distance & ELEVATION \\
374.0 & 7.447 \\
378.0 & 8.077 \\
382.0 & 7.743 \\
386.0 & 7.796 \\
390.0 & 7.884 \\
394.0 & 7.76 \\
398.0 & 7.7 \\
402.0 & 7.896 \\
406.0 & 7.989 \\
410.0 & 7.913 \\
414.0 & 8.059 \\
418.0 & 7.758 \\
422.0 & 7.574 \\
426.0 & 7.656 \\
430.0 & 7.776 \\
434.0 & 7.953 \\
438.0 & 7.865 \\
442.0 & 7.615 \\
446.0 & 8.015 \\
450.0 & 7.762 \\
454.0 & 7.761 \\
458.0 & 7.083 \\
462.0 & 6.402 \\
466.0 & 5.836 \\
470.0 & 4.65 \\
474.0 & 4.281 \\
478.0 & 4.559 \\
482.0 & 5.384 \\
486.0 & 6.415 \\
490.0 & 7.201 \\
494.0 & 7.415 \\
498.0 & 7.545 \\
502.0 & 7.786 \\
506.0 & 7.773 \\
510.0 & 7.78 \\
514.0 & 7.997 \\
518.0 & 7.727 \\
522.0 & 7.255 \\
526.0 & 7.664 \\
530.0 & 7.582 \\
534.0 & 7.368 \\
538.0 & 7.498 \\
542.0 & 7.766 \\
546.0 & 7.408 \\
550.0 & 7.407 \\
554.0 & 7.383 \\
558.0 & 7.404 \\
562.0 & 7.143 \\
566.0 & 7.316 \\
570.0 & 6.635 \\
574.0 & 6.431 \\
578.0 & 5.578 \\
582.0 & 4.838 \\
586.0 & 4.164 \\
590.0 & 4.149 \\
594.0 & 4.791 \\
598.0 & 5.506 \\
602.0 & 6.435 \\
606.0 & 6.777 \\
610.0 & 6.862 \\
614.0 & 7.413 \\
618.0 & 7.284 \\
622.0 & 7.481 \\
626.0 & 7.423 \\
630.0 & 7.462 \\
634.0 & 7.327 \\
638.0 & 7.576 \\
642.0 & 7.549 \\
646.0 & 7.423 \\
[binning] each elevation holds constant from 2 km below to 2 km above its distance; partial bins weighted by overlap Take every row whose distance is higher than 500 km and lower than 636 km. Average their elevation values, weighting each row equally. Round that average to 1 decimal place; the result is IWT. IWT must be 6.9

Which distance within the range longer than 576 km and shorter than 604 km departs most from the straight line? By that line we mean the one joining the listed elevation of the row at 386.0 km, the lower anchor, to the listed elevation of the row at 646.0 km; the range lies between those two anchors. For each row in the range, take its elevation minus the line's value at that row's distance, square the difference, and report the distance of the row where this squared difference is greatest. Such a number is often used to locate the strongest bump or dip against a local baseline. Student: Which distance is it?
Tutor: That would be 590.0 km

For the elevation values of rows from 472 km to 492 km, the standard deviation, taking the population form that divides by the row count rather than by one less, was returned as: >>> 1.10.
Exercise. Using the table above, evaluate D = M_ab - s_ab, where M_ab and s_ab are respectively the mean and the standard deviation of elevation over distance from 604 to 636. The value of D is 7.0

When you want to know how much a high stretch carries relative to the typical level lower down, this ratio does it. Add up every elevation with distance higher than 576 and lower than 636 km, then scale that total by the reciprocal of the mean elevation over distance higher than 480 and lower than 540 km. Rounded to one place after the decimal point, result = 12.7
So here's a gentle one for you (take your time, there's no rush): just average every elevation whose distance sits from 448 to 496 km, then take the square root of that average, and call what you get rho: 2.5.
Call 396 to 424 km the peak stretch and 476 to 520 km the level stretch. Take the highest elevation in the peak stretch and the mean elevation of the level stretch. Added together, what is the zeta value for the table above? 15.11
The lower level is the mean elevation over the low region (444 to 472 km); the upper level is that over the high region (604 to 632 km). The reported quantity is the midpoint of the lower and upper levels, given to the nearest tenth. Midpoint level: 7.0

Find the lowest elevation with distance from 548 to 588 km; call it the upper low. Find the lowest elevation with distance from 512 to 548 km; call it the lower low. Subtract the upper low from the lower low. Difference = 3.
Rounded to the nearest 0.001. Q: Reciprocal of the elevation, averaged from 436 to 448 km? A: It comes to 0.128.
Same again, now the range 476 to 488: 0.187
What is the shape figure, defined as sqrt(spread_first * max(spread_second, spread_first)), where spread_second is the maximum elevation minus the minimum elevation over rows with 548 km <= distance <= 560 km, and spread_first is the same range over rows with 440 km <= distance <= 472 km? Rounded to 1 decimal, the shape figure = 3.4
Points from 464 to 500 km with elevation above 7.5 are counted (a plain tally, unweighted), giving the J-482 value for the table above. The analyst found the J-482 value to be 1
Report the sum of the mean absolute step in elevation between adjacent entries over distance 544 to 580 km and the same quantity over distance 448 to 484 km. 0.85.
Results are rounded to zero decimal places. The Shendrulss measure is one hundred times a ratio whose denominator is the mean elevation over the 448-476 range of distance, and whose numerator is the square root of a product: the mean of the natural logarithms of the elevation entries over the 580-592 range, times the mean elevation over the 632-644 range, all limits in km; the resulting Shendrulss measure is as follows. 53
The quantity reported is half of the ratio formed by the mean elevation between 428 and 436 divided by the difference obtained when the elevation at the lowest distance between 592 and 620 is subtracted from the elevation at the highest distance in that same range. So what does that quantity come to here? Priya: 2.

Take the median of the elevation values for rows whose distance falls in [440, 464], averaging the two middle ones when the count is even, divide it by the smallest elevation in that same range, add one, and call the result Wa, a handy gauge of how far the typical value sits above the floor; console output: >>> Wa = 2.2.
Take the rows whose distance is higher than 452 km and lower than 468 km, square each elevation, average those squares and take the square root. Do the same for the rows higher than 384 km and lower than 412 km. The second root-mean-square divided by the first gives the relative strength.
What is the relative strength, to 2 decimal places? 1.15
